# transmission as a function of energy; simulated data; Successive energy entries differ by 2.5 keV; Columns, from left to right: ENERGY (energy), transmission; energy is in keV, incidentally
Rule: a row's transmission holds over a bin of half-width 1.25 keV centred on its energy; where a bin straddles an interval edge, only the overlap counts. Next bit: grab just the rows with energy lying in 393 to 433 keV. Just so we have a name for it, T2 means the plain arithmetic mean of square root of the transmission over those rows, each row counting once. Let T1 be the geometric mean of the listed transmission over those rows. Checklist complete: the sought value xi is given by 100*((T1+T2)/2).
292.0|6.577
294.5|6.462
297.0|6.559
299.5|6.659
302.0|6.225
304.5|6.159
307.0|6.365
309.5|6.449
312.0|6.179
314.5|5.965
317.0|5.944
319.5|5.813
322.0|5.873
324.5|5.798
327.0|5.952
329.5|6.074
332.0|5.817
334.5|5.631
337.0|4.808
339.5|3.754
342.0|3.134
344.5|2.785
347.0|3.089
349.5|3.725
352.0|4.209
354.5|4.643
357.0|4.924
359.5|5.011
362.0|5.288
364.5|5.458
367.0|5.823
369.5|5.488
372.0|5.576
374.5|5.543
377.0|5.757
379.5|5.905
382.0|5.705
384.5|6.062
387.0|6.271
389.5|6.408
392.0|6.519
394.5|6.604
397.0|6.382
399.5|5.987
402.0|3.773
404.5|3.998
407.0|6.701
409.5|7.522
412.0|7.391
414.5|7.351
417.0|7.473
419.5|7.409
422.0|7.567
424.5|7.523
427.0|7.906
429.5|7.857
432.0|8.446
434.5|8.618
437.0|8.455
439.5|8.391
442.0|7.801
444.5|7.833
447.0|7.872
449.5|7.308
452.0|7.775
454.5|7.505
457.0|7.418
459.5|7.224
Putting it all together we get 466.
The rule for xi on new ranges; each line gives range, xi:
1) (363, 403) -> 410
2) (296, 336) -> 428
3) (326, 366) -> 333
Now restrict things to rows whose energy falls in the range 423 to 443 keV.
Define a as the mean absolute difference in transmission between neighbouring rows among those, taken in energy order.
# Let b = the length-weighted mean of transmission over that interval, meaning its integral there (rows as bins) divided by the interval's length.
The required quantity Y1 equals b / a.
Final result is 28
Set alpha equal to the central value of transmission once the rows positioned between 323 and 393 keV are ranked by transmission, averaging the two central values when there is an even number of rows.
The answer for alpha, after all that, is 5.6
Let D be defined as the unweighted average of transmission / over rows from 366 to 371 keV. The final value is 5.7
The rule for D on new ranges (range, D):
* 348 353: 4.0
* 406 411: 7.1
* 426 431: 7.9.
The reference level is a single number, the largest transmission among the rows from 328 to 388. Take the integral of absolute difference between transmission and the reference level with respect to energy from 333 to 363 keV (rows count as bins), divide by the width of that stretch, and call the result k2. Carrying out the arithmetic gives 2.0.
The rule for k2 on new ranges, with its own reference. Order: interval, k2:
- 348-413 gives 0.9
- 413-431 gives 1.3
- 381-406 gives 0.7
